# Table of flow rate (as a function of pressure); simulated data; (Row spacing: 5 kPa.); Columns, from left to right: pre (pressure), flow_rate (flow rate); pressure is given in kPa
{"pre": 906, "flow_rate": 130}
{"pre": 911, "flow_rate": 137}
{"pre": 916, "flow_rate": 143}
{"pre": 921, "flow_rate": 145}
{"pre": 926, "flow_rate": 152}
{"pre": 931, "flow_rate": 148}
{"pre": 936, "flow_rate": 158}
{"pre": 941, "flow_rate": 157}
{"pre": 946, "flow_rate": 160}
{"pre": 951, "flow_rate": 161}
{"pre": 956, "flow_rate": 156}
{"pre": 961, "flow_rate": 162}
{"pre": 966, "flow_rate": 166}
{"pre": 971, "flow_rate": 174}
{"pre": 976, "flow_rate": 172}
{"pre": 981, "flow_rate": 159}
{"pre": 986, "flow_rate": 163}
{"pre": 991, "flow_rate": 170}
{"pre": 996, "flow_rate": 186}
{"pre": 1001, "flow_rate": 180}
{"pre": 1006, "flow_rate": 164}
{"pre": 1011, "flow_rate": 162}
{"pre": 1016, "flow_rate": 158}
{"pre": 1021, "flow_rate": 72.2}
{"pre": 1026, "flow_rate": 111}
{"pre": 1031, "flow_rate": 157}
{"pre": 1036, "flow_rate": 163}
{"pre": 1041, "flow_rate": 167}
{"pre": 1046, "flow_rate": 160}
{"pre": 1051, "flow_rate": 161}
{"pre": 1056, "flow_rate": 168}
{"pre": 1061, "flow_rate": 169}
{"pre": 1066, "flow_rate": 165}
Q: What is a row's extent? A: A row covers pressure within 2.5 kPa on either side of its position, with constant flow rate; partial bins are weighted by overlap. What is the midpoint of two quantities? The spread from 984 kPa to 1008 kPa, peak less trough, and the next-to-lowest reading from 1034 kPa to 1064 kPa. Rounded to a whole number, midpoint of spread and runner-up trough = 92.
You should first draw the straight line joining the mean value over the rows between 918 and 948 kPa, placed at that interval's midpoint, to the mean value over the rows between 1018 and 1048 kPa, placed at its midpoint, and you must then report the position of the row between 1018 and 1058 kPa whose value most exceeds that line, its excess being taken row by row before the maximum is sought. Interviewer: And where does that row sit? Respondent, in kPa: 1056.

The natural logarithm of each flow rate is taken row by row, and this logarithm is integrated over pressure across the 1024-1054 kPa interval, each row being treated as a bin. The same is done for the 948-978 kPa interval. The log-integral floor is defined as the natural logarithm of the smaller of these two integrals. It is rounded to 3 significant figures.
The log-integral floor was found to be 5.02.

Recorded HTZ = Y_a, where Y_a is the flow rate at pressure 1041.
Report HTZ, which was 167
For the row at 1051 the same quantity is 161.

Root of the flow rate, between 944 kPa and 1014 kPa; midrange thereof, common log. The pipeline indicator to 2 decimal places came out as 1.12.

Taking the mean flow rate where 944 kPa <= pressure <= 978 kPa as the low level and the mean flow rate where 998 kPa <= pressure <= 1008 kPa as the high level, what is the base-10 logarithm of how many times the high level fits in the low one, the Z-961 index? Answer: -0.02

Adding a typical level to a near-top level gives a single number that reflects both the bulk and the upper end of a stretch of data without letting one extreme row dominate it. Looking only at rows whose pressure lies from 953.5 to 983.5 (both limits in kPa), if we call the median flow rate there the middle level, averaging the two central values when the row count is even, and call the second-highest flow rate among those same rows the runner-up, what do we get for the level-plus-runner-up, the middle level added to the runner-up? 336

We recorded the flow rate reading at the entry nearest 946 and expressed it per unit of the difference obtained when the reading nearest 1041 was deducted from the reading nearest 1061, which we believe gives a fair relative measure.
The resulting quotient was 80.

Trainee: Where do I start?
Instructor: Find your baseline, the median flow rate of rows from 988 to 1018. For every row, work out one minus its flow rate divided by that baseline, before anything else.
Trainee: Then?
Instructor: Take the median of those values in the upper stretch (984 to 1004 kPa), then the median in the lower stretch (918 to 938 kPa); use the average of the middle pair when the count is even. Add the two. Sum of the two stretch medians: 0.05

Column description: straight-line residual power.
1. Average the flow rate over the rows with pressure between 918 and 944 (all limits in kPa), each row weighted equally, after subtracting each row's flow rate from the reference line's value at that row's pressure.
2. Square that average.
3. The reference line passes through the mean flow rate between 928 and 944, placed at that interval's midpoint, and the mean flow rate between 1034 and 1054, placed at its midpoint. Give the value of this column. 4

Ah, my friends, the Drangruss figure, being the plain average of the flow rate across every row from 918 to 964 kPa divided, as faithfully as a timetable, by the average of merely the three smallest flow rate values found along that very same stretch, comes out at 1.05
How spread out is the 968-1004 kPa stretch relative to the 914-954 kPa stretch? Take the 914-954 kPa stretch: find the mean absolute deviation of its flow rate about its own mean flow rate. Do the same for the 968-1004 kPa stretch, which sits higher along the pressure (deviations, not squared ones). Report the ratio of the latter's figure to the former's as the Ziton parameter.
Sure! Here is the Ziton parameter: 1.1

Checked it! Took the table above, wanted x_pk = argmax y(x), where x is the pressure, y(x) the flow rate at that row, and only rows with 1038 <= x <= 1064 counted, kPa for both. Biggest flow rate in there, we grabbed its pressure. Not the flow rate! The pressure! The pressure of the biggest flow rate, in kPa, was 1061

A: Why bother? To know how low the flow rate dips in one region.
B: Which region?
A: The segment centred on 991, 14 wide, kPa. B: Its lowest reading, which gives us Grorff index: 163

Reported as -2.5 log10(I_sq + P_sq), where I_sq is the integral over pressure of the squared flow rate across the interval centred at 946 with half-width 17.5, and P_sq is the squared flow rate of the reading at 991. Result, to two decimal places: -14.88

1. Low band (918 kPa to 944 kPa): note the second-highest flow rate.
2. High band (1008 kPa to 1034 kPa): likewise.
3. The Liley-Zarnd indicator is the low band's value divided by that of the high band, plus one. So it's 1.994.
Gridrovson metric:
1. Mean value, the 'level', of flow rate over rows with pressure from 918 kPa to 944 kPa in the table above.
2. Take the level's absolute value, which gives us 152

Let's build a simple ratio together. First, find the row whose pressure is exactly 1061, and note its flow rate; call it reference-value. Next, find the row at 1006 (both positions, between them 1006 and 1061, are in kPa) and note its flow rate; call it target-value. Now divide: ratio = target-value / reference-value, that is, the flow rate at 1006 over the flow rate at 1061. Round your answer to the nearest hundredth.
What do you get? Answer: 0.97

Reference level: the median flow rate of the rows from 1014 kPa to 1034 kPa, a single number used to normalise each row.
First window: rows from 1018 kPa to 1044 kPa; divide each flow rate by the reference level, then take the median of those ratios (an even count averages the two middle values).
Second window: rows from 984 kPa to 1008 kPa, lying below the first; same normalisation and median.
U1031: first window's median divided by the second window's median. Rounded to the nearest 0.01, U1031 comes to 0.92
